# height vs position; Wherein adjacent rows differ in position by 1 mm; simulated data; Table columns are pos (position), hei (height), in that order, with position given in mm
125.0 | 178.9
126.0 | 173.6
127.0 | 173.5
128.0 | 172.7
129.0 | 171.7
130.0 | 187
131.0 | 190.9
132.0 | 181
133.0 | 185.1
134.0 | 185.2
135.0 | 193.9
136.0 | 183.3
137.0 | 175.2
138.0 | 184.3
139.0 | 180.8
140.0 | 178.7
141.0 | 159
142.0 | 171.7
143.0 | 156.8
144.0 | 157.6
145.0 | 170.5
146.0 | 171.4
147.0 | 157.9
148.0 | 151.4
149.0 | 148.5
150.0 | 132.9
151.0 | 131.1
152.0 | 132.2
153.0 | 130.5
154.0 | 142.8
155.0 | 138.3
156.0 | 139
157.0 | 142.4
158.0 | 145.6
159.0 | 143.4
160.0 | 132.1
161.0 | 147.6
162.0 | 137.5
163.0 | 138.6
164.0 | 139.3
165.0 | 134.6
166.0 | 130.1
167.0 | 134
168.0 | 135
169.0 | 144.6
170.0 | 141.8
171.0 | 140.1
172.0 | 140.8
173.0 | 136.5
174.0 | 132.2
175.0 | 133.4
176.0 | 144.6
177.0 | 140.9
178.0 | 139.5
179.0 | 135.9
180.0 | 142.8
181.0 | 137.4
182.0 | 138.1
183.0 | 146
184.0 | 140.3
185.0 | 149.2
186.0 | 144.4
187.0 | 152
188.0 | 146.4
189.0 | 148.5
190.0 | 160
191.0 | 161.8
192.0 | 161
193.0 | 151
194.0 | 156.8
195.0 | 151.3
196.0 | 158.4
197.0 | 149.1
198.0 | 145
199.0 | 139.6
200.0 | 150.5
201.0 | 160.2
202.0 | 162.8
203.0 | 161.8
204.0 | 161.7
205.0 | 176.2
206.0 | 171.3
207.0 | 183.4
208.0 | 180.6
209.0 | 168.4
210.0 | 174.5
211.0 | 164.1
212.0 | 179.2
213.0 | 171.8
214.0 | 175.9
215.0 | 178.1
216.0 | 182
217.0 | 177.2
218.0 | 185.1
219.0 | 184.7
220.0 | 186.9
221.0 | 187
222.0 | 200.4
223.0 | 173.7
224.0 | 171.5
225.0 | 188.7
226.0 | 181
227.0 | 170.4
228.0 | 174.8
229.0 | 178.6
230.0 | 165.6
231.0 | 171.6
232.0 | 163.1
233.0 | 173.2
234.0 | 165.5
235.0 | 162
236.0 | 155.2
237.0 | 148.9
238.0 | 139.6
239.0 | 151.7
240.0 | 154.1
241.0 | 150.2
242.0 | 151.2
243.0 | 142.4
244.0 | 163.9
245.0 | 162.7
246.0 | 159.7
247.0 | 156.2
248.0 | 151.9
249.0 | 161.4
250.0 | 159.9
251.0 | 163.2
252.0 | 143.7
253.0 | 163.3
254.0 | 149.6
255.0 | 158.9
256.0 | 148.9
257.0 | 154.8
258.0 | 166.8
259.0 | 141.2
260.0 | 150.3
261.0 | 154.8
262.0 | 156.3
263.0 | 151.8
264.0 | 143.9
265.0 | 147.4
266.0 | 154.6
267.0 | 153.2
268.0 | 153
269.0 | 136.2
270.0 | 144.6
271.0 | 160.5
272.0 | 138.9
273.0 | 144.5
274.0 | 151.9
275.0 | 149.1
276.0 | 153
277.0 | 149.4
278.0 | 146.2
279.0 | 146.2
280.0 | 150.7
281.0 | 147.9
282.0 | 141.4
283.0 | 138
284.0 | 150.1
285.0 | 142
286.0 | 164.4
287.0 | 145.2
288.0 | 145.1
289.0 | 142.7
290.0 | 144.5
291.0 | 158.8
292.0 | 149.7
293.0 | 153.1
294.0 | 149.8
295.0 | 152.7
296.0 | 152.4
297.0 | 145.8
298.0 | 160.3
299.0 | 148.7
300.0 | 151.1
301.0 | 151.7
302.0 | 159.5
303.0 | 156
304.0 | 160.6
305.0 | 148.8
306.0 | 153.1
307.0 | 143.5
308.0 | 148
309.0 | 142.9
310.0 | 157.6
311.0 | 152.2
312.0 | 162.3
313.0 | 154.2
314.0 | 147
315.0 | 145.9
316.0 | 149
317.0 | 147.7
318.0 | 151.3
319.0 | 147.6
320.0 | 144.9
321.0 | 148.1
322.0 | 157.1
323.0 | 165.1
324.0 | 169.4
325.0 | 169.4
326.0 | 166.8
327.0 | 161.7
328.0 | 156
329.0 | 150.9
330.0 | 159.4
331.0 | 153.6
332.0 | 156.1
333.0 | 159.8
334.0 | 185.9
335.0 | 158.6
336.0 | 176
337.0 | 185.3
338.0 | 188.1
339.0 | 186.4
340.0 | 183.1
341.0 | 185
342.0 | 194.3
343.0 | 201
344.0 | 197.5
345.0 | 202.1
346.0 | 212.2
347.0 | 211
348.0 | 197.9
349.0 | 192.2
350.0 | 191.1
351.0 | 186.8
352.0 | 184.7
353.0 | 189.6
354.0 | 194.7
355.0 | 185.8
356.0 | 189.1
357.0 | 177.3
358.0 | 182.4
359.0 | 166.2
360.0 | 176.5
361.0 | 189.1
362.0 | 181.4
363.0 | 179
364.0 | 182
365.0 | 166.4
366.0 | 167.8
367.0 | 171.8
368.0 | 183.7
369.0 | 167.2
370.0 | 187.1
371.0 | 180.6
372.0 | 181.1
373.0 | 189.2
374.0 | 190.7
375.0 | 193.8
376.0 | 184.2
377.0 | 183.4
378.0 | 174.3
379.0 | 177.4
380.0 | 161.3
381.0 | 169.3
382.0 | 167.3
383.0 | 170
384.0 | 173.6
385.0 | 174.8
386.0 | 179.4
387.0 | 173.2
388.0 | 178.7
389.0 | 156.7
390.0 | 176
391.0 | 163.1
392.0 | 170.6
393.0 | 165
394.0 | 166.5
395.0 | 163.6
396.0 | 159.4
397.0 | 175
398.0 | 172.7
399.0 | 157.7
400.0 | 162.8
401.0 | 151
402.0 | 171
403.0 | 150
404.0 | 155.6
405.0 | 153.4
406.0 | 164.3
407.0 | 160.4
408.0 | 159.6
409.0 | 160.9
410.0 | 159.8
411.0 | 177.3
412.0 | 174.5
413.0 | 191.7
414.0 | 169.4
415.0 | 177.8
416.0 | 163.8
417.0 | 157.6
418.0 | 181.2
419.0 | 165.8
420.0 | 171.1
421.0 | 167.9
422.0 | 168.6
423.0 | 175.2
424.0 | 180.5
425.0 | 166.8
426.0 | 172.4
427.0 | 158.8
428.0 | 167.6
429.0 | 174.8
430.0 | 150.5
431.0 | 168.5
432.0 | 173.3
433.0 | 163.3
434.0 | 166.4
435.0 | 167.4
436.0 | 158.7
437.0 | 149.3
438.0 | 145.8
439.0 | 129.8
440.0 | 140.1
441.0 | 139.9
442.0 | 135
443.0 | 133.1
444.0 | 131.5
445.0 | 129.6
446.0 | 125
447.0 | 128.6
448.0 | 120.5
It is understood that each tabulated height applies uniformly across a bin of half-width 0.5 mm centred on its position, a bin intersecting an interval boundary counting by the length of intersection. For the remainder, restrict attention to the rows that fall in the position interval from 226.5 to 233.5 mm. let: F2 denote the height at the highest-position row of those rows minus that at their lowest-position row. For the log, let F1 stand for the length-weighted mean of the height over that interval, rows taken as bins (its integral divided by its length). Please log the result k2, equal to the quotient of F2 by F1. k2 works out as 0.016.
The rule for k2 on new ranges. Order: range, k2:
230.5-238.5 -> -0.200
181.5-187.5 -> 0.096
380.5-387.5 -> 0.023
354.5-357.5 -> -0.046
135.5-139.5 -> -0.014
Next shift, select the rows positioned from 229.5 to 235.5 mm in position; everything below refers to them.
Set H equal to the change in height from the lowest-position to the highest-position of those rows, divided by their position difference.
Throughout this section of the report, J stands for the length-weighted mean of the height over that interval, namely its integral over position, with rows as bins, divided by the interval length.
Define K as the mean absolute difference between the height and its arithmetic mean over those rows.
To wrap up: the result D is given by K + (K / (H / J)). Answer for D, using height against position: -856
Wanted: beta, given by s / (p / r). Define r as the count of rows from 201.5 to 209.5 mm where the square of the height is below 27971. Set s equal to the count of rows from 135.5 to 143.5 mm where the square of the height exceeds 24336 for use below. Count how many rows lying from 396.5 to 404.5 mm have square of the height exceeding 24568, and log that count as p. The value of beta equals 4.8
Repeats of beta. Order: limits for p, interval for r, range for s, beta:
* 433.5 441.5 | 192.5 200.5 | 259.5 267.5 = 2.7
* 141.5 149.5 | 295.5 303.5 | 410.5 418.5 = 10.7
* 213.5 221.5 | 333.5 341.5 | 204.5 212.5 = 1.0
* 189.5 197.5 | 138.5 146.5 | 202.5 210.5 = 4.8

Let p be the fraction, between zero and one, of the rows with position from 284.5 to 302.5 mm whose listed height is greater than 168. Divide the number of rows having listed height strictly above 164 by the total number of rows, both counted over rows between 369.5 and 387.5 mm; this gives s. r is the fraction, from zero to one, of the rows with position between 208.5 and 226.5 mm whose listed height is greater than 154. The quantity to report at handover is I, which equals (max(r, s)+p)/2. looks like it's 0.50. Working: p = 0.00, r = 1.00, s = 0.9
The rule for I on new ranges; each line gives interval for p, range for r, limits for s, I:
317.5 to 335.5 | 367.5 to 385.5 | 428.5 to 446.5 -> 0.58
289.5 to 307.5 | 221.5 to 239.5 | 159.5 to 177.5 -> 0.42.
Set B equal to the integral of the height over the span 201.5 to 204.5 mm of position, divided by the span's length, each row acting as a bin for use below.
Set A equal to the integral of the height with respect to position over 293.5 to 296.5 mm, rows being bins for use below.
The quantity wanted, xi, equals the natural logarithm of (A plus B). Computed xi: 6.42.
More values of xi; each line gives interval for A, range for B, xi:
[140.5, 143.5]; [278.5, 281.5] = 6.45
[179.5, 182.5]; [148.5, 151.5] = 6.32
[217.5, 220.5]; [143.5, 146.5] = 6.58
